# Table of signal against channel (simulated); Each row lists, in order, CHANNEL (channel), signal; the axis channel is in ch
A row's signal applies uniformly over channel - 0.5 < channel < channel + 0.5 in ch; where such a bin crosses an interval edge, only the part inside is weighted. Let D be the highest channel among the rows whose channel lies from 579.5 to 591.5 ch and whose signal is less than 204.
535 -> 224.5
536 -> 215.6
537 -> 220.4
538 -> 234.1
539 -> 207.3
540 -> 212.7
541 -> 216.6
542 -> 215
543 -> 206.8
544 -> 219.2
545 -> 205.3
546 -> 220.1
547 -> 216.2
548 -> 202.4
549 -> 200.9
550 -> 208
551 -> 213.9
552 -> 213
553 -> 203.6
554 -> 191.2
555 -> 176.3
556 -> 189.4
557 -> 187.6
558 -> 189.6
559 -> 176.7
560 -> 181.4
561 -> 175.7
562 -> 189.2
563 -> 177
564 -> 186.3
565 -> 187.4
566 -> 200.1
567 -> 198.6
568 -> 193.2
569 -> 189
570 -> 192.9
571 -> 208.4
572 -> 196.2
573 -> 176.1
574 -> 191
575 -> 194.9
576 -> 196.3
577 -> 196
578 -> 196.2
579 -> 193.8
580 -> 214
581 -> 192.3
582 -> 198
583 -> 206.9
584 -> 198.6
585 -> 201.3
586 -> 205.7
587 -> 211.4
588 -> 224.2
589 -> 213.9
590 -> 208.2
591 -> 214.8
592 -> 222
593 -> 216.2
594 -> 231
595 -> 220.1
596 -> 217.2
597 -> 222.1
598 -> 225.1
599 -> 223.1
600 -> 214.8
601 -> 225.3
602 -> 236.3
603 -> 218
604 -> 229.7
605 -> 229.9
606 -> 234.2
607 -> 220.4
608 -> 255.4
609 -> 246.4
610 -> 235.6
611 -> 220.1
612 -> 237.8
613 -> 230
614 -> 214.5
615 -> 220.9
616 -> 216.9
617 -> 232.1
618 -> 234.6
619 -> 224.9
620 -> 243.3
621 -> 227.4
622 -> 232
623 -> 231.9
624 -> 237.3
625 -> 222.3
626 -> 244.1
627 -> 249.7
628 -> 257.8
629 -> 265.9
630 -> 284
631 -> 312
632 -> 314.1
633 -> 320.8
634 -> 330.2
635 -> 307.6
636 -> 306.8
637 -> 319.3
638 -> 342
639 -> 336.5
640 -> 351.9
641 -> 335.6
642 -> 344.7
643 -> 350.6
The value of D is 585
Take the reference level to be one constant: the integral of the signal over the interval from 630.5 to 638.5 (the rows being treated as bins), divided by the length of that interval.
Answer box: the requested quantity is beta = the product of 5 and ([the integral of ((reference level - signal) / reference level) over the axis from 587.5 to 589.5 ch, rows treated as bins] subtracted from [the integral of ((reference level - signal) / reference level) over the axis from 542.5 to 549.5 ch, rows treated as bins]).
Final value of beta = 8.8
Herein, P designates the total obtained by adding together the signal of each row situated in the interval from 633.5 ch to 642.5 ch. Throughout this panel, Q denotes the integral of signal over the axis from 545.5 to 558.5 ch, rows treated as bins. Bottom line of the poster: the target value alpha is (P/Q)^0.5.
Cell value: 1.07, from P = 2975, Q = 2612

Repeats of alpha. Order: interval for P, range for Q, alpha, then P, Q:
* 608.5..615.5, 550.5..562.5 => 0.84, 1605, 2288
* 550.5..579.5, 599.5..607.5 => 1.75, 5561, 1809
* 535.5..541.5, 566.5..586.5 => 0.58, 1307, 3939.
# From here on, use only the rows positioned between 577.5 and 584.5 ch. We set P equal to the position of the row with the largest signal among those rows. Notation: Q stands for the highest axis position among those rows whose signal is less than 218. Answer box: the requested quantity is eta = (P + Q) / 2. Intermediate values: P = 580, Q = 584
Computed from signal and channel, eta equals 582.0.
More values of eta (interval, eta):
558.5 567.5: 566.5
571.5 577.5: 576.5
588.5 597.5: 595.0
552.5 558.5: 555.5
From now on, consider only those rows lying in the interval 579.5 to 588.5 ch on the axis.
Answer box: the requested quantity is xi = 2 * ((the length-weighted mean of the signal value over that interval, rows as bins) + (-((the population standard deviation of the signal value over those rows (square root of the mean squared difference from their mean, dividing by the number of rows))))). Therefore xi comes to 393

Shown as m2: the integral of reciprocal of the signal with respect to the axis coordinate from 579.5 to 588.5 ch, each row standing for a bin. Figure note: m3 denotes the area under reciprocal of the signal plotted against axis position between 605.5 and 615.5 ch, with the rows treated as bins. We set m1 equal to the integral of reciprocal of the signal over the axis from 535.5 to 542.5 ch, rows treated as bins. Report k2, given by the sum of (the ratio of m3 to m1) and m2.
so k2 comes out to 1.4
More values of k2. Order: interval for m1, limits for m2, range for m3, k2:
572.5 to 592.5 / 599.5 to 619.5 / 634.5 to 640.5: 0.3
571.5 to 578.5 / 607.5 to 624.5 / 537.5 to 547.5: 1.3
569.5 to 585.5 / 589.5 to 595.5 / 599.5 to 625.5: 1.4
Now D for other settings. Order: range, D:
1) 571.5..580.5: 579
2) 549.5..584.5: 584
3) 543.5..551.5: 549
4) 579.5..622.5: 585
